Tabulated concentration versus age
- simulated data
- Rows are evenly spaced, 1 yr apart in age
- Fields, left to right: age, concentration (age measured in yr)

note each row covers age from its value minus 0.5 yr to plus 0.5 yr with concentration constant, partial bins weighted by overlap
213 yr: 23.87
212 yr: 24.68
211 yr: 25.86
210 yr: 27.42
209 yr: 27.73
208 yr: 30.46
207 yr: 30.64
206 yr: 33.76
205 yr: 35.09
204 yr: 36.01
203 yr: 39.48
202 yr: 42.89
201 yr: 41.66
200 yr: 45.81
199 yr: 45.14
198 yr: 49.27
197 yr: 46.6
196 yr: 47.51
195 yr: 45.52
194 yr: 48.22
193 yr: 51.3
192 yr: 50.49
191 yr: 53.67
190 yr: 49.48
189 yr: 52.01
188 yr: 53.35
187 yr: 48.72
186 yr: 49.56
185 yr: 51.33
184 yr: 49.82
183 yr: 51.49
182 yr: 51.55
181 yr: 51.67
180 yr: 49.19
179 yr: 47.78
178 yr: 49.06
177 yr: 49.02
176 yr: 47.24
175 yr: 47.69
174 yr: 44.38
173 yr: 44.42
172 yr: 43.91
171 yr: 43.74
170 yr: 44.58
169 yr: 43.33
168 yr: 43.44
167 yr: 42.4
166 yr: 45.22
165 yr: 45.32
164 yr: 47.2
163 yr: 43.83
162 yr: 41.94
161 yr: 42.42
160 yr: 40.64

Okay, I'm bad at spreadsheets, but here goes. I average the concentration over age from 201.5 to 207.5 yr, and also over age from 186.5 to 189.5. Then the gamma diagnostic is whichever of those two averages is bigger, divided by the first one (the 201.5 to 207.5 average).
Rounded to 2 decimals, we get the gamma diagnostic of 1.41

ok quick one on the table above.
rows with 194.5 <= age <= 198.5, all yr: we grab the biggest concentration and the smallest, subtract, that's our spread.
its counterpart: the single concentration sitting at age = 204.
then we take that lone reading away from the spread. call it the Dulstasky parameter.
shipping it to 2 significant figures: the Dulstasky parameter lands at -32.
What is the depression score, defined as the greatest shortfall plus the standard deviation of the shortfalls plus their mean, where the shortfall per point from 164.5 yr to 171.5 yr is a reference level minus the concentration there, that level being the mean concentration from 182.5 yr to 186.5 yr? 16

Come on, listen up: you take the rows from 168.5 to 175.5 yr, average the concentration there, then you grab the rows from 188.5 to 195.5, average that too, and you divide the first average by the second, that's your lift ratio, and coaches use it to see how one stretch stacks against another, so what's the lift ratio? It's 0.89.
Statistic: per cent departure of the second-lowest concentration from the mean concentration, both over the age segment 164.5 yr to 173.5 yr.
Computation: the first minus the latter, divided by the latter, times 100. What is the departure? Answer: -1.6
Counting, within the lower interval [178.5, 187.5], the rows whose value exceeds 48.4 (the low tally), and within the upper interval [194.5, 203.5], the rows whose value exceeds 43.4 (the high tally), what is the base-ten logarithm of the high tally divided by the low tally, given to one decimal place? -0.1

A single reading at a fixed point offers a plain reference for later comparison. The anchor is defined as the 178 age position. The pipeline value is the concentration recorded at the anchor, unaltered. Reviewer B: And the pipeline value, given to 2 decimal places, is 49.06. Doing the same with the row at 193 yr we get 51.30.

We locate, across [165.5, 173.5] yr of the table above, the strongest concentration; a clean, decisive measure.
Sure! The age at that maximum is 166 yr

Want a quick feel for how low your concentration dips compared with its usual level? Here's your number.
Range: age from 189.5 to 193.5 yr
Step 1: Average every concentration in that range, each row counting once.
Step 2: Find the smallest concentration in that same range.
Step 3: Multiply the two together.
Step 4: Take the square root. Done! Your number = 50.3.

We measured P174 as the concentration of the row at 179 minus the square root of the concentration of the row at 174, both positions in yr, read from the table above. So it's 41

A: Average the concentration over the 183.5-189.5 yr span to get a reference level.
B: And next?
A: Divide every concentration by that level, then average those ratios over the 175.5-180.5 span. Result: 0.95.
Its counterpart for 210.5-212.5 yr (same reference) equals 0.50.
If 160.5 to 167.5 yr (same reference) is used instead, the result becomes 0.87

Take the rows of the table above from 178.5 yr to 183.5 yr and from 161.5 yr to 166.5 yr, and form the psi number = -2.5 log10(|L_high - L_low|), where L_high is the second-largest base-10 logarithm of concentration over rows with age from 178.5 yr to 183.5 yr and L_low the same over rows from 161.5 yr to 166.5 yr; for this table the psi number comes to 3.1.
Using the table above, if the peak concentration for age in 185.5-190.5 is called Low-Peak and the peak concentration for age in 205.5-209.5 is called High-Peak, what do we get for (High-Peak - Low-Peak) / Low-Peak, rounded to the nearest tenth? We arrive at -0.4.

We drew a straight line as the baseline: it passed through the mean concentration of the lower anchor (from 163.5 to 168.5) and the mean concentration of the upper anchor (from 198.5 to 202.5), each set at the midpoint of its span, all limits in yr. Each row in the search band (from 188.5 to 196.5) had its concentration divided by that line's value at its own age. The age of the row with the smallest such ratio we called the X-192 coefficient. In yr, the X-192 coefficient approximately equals 195 yr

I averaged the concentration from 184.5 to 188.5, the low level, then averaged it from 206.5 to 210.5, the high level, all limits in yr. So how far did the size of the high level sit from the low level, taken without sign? 22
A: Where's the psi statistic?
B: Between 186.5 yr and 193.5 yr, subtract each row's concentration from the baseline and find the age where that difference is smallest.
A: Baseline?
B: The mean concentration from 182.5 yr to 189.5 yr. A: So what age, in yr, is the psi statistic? 191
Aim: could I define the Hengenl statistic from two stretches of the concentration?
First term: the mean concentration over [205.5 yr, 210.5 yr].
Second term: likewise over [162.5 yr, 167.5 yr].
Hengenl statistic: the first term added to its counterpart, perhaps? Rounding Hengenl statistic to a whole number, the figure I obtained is 75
